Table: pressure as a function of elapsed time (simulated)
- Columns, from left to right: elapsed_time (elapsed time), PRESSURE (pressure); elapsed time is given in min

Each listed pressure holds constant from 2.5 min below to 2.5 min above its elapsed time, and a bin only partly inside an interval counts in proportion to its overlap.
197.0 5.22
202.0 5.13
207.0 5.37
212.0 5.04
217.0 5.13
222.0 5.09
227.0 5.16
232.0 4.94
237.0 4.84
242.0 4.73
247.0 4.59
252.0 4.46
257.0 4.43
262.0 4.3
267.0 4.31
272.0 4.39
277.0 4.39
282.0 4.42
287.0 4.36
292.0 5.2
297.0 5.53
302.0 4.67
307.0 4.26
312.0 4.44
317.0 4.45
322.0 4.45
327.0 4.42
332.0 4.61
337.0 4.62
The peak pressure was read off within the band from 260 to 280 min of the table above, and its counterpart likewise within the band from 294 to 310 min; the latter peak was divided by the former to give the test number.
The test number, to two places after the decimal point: 1.26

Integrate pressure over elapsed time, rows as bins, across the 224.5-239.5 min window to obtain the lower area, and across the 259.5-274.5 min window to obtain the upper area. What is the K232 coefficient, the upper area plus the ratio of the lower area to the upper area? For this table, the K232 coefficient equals 66.1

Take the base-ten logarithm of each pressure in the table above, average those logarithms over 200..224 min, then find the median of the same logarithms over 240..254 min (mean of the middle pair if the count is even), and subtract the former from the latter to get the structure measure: -0.050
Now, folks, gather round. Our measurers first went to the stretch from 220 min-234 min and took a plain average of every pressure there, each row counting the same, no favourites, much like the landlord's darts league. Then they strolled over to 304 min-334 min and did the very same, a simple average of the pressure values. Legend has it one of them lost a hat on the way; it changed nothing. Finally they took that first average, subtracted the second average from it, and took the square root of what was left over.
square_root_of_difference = 0.79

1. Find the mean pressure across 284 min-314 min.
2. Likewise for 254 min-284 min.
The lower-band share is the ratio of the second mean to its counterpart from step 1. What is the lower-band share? 0.92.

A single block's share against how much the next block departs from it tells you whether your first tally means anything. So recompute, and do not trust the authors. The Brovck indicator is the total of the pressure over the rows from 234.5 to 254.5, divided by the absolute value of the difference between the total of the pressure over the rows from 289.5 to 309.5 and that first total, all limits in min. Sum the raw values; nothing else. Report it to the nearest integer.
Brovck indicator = 18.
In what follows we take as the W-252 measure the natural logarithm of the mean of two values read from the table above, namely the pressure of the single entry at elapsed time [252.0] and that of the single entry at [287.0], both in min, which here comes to 1.48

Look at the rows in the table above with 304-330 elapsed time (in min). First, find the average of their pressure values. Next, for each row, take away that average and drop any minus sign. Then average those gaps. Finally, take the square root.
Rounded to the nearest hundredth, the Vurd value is 0.24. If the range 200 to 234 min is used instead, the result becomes 0.29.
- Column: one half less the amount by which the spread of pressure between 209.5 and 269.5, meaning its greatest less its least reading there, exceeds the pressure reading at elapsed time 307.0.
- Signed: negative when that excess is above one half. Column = 3.90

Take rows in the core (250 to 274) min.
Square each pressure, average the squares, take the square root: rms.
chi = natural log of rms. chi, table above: 1.48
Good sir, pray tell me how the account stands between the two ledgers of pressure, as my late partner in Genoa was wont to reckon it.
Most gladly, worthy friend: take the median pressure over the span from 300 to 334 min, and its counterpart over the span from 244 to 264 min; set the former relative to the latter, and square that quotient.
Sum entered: 1.00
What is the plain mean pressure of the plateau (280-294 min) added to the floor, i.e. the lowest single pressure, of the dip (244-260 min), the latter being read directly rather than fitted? 9.1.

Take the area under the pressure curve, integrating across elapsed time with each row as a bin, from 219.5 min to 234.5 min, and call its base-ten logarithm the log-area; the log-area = 1.881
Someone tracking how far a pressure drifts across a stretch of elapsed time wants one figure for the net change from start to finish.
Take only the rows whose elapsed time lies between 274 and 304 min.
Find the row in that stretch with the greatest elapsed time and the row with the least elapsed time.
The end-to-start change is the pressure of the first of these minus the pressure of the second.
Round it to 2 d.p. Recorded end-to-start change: 0.28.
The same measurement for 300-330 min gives -0.25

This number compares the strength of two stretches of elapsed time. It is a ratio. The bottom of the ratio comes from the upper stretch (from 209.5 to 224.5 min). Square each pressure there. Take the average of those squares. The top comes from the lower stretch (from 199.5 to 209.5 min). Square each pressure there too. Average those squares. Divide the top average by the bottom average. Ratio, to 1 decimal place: 1.1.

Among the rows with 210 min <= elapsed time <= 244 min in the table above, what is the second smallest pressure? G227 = 4.84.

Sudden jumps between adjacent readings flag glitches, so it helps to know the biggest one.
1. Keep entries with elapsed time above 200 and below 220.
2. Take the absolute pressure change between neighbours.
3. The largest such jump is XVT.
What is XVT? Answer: 0.33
